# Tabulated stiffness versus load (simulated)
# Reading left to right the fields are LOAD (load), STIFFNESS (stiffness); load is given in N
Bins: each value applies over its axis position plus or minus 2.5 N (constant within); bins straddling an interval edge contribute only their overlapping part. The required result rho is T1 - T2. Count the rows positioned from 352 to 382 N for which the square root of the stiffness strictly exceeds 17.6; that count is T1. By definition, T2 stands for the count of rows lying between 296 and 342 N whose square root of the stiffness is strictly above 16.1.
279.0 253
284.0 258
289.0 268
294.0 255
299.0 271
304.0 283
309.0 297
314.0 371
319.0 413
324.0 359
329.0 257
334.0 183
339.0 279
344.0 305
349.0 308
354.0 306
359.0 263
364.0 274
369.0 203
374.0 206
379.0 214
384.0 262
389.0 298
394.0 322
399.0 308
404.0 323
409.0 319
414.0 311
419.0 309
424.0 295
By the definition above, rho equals -7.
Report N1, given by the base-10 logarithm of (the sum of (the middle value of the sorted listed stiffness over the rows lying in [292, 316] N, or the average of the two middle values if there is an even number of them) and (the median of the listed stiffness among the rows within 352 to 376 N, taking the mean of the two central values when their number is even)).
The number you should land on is 2.74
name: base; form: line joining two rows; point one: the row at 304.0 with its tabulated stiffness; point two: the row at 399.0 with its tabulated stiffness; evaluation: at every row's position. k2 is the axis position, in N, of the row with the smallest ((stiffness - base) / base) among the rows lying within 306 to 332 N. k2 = 329.0 N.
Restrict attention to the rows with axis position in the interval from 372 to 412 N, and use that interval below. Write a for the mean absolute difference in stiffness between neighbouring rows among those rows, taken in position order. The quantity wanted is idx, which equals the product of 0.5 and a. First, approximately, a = 21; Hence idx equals 11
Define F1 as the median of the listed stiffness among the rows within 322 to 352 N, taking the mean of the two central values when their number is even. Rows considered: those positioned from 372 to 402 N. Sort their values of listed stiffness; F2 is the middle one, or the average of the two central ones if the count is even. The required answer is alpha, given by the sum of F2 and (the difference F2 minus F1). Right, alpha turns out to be 268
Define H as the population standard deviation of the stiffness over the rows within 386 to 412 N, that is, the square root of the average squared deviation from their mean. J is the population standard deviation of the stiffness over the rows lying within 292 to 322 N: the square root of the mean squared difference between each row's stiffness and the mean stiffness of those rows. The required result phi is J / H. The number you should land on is 5.9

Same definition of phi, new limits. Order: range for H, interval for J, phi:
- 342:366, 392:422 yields 0.3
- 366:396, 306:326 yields 0.9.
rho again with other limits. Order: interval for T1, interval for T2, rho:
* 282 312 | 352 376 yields -3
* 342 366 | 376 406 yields -5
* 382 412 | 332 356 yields -1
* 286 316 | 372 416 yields -6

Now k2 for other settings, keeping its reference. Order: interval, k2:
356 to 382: 369.0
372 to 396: 374.0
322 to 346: 334.0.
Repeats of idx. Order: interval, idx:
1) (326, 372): 20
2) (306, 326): 28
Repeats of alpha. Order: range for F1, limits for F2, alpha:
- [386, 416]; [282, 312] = 224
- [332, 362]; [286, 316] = 262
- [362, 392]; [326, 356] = 346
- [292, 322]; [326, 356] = 294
